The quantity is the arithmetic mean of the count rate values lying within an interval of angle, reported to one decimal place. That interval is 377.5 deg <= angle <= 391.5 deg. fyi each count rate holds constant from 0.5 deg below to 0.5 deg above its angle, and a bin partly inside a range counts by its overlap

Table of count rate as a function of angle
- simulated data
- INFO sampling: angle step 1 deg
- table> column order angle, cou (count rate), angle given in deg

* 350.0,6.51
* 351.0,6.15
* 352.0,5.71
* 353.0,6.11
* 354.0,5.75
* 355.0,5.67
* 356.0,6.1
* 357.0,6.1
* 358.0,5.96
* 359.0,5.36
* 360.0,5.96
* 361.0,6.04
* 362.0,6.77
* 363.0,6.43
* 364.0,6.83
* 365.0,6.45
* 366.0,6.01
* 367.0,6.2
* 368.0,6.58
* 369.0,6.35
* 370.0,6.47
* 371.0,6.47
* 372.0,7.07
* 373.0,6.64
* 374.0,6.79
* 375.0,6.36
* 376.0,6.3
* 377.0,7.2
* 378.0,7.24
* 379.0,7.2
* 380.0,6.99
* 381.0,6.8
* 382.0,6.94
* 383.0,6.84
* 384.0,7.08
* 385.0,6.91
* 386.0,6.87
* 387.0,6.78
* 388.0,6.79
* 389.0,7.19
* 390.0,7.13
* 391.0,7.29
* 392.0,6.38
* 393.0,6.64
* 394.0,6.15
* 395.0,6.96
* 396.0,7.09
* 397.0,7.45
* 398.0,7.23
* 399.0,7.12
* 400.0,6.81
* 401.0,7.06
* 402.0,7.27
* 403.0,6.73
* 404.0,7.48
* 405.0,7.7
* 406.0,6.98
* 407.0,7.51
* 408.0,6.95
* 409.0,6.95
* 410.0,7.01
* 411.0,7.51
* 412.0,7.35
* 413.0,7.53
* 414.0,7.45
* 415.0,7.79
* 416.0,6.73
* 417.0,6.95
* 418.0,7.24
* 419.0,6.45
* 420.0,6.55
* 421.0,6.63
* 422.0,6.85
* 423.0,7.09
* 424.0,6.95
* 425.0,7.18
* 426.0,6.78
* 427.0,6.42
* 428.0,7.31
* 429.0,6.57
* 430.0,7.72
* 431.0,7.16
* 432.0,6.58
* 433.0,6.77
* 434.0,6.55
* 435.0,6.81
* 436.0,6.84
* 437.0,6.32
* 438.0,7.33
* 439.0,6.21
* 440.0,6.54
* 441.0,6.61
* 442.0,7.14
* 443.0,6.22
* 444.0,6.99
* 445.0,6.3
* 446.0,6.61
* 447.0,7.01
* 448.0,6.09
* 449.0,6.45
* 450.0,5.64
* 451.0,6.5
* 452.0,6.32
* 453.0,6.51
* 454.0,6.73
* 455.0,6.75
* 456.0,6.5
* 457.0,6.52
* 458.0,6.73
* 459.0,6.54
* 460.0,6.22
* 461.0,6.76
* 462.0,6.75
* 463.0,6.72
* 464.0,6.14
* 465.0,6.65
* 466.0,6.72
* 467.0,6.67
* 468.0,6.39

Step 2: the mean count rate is 7.0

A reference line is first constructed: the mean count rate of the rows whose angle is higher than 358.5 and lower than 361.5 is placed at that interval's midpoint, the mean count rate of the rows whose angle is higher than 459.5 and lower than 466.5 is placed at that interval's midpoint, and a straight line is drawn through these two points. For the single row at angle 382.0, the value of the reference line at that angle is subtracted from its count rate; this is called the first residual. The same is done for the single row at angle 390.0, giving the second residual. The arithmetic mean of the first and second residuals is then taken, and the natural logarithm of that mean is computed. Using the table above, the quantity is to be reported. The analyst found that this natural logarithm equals 0.1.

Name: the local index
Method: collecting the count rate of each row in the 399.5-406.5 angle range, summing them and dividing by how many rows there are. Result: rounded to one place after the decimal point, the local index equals 7.1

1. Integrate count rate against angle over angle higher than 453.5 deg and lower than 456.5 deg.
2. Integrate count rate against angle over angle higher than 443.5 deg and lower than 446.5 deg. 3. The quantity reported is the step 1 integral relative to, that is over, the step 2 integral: 1.00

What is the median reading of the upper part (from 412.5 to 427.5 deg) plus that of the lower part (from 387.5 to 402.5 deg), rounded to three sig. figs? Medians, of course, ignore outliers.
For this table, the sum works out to 14.0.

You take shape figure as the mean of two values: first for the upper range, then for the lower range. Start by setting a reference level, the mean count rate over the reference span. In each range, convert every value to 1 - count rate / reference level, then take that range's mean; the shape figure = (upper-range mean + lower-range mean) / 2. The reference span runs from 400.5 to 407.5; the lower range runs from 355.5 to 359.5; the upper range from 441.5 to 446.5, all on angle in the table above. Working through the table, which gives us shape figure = 0.14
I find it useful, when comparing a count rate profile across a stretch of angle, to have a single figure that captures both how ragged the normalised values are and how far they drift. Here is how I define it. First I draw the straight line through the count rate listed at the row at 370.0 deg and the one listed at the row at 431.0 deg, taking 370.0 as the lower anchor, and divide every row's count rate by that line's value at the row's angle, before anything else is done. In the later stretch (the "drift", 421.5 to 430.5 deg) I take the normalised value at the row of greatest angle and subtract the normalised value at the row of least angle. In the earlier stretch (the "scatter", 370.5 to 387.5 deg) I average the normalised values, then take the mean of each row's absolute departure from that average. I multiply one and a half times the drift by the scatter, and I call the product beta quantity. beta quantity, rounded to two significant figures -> 0.0052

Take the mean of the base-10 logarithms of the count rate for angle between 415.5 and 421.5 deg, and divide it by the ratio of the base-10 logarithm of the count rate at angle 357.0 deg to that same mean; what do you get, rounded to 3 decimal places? 0.876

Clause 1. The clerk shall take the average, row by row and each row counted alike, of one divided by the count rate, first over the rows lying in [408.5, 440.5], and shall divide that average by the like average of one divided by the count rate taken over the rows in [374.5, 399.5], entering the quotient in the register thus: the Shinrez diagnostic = 1.00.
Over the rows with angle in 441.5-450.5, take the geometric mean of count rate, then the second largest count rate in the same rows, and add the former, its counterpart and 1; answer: 14.5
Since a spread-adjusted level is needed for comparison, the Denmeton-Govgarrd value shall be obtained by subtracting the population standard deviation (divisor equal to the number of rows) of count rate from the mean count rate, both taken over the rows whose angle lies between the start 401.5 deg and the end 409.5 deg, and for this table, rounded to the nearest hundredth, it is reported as 6.88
